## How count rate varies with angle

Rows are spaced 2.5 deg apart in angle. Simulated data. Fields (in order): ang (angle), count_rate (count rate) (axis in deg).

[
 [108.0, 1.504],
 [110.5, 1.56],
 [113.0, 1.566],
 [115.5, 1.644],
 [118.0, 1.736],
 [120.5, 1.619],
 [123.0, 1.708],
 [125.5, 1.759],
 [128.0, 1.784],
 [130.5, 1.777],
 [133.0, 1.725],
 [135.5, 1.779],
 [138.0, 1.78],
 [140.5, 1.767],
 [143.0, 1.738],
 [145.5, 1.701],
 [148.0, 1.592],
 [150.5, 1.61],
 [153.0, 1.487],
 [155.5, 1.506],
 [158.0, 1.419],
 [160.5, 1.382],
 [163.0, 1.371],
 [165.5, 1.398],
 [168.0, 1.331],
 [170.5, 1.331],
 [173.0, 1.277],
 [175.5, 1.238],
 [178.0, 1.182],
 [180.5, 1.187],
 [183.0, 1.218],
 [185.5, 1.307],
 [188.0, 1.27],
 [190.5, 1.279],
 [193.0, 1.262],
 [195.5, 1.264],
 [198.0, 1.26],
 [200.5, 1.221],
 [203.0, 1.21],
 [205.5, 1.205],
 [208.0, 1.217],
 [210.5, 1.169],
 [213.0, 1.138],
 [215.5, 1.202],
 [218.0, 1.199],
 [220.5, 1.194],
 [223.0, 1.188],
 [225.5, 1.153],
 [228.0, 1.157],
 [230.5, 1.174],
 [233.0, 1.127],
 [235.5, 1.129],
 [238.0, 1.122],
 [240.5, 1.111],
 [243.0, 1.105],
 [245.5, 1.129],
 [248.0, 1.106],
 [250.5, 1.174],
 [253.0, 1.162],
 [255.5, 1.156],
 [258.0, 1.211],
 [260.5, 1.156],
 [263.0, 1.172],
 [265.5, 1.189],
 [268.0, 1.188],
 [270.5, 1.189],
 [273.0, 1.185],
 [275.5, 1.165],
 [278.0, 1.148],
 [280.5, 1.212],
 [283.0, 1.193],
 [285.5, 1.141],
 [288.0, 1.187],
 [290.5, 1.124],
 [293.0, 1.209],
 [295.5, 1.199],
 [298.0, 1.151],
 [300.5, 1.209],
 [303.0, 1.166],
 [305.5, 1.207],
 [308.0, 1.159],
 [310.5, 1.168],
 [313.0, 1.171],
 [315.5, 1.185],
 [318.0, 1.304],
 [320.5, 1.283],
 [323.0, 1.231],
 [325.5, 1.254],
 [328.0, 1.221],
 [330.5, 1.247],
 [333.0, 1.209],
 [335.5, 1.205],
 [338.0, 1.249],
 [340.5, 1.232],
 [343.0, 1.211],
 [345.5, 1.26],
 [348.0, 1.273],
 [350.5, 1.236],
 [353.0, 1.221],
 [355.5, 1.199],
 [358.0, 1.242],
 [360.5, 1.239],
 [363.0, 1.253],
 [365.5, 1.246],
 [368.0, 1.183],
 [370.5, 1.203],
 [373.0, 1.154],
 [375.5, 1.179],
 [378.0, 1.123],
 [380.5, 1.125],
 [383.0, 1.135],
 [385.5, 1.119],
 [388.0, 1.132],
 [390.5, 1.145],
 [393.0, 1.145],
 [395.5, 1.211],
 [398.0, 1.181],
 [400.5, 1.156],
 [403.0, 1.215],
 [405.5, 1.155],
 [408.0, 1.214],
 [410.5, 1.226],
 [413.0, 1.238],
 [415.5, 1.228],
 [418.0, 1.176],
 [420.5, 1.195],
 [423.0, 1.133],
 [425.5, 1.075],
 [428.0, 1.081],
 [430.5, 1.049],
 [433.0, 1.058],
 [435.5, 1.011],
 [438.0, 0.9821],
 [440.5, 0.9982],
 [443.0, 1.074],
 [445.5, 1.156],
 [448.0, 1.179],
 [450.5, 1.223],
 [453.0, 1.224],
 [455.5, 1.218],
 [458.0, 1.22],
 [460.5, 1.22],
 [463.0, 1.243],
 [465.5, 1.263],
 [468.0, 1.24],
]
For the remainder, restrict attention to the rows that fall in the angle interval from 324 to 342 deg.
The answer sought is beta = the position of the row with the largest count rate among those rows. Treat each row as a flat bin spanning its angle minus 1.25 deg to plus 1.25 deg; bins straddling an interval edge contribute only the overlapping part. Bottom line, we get 325.5 deg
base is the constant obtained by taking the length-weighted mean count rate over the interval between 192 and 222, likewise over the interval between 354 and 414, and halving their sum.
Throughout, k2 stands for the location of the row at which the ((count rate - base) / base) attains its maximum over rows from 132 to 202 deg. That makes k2 138.0 deg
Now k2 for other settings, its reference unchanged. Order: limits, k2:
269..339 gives 318.0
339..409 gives 348.0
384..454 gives 413.0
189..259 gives 190.5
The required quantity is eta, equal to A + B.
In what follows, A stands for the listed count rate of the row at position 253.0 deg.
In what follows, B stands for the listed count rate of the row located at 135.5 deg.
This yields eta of 2.94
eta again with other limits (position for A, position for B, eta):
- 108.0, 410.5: 2.73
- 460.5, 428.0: 2.30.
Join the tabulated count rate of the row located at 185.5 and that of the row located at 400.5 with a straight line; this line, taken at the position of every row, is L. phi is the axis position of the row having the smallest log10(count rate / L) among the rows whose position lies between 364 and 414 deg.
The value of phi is 378.0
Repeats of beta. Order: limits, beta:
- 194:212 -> 195.5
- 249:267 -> 258.0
